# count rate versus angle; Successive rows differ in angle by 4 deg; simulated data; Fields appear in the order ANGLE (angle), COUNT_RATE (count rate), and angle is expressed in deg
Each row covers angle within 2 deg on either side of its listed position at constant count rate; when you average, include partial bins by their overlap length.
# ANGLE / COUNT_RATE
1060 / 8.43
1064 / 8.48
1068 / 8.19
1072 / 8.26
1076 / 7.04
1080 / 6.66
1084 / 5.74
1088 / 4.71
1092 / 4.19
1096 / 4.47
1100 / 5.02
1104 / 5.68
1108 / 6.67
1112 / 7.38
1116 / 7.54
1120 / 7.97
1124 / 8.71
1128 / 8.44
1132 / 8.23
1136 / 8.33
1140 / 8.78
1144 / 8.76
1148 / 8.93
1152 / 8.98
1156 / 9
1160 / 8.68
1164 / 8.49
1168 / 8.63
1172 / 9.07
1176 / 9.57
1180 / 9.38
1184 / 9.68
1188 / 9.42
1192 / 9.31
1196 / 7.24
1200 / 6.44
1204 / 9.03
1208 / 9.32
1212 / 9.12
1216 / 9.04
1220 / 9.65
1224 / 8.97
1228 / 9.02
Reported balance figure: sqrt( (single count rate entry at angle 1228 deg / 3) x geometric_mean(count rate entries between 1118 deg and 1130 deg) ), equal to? 5.0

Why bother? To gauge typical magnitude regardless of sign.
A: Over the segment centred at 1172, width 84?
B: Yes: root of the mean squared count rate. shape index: 8.81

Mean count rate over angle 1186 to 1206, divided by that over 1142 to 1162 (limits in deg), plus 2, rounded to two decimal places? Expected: 2.93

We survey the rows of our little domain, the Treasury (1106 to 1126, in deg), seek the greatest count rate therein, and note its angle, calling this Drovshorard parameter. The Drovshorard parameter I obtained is 1124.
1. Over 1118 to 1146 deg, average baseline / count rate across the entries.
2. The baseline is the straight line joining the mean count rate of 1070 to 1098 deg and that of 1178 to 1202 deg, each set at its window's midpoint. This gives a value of 0.839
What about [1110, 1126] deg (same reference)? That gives 0.855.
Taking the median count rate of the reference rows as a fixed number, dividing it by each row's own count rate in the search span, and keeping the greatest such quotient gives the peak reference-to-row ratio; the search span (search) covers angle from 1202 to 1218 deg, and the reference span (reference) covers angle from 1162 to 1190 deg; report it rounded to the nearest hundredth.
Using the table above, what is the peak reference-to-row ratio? 1.04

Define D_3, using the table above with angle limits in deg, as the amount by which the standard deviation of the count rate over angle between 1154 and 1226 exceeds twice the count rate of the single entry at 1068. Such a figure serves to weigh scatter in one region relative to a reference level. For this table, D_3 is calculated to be -15.6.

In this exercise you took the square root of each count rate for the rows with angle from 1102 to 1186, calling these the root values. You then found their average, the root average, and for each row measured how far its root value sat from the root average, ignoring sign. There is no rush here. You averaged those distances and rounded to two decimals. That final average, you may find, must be 0.12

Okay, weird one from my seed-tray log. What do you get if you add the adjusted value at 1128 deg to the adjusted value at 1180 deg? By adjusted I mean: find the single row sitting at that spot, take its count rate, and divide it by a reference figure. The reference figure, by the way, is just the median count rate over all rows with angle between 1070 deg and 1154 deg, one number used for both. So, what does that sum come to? 2.4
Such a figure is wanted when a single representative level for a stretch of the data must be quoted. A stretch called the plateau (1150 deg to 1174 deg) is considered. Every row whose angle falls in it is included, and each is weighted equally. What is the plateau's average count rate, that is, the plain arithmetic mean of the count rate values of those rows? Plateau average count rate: 8.8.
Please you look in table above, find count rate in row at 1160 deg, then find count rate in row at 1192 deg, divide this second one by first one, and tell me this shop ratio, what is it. 1.07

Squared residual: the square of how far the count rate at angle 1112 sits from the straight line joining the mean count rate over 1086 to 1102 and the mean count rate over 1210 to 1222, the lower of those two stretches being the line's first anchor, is 4.4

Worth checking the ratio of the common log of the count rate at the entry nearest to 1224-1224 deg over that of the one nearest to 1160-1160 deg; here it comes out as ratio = 1.02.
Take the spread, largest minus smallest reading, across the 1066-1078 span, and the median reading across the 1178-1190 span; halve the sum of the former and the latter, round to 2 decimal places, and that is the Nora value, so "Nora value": 5.32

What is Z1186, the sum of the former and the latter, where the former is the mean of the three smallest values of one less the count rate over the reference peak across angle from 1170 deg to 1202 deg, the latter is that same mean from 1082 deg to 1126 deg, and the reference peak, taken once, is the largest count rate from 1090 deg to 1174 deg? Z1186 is 0.056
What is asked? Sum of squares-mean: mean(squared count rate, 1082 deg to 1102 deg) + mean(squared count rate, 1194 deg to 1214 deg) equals 93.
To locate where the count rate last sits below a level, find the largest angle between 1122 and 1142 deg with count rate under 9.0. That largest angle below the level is 1140 deg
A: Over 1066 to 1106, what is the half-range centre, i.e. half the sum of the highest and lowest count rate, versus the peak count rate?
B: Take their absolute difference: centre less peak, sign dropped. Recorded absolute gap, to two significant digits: 2.0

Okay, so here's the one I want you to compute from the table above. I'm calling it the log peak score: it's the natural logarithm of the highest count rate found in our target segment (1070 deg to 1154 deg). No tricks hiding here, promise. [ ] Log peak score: 2.19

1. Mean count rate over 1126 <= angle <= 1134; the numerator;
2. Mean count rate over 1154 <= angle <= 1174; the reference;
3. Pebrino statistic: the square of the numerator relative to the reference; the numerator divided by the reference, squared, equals 0.90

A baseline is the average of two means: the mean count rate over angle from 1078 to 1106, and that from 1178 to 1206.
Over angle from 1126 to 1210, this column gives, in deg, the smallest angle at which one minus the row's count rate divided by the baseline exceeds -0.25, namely 1128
